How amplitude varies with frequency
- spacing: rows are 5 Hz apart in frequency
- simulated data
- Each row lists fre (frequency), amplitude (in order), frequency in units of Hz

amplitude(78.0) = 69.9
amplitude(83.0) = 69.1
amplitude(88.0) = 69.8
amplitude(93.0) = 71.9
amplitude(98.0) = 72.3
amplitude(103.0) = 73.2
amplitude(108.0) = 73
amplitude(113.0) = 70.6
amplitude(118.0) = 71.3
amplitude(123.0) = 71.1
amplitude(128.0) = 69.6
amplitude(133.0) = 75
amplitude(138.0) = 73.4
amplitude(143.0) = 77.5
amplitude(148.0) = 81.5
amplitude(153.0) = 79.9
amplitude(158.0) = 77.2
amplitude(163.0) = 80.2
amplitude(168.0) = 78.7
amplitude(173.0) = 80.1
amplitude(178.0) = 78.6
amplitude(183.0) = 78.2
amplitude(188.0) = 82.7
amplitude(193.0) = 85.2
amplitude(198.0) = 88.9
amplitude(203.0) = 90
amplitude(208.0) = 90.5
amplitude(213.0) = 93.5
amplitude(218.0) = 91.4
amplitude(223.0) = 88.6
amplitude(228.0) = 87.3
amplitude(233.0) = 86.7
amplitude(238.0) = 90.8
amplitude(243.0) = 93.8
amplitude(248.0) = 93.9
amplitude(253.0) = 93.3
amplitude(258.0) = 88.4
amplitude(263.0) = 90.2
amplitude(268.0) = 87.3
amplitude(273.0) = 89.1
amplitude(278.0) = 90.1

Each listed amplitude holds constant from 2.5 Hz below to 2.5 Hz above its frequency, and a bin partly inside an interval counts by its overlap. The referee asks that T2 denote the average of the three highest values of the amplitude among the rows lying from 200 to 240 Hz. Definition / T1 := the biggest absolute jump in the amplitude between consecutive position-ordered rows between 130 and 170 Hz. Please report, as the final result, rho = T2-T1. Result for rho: 87.8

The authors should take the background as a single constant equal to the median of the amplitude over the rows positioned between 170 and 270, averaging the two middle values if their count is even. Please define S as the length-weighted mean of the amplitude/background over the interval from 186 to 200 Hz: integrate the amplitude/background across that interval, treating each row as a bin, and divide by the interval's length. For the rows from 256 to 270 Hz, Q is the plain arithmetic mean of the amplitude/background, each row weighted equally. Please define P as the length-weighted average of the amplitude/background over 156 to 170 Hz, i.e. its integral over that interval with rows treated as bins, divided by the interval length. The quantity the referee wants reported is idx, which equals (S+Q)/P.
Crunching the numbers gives 2.2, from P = 0.89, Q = 1.00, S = 0.96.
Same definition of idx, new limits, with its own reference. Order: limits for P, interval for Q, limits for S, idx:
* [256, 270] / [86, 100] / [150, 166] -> 1.7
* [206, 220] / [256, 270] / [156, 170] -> 1.8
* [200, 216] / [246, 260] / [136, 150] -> 1.9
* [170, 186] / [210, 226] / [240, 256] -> 2.3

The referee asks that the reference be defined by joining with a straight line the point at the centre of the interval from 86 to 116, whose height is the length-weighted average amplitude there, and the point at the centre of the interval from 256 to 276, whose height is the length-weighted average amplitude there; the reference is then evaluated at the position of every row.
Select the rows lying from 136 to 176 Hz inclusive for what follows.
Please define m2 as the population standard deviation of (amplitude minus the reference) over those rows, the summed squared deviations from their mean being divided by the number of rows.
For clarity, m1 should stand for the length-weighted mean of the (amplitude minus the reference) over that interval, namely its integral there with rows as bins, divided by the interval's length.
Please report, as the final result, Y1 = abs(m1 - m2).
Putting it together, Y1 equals 0.9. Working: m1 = 1.1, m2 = 2.0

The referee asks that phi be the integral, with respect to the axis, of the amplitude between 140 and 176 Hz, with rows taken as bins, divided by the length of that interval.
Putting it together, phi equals 79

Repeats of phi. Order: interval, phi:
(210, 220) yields 92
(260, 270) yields 89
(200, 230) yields 90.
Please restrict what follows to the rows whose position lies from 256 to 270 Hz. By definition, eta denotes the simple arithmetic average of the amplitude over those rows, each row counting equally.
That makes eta 89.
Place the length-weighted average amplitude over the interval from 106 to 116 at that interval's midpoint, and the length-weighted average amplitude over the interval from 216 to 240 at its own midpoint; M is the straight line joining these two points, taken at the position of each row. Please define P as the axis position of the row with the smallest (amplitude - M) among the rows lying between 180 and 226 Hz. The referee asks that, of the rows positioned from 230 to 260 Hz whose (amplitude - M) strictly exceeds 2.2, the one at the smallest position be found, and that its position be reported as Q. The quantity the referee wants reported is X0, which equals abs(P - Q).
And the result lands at 60 Hz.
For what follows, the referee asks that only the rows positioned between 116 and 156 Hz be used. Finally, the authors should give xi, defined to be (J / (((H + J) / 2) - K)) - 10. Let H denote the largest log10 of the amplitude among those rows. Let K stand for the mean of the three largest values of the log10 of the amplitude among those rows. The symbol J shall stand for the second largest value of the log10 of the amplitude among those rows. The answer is 315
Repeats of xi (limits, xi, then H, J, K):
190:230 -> 627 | 1.97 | 1.96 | 1.96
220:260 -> 2308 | 1.97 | 1.97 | 1.97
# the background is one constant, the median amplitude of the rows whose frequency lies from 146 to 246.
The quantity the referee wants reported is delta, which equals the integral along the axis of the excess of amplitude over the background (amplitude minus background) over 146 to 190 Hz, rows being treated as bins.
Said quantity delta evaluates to -278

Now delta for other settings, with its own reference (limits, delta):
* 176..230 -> 50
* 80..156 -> -963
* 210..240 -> 113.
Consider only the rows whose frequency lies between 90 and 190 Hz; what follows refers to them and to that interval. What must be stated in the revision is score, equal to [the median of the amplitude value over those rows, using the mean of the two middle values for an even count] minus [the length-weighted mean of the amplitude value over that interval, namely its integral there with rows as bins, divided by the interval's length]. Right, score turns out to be 0.36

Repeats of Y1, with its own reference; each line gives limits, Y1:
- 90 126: 2.4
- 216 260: 2.1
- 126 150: 3.6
